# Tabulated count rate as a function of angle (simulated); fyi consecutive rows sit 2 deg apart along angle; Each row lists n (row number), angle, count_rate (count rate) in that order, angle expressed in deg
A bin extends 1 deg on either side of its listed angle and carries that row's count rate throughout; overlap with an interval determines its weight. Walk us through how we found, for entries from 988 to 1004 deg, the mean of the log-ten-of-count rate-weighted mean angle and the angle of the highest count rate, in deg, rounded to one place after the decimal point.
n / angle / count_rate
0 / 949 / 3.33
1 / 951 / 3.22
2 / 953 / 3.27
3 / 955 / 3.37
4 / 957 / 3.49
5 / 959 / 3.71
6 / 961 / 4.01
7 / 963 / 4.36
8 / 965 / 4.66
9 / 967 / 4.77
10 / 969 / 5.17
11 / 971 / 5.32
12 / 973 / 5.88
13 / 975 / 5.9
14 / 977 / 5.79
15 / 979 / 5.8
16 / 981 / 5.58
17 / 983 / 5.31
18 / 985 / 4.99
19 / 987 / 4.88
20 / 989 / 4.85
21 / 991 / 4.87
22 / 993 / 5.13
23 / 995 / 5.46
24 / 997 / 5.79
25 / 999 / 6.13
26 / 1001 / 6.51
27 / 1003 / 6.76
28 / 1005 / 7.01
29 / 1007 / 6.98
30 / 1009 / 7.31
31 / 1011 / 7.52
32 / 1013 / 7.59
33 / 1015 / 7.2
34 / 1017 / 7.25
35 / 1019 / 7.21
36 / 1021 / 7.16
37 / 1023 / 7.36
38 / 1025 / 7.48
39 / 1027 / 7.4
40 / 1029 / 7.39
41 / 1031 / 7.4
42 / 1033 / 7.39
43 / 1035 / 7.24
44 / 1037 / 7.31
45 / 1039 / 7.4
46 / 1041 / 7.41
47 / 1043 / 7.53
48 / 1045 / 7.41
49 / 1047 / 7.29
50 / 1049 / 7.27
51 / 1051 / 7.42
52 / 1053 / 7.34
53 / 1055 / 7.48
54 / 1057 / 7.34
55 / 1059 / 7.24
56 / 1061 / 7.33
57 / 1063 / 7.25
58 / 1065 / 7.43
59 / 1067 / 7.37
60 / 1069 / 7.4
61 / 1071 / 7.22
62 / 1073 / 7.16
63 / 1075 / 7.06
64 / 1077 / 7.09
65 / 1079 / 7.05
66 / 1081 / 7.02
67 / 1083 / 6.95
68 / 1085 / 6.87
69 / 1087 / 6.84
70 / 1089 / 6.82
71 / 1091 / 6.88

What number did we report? 999.7 deg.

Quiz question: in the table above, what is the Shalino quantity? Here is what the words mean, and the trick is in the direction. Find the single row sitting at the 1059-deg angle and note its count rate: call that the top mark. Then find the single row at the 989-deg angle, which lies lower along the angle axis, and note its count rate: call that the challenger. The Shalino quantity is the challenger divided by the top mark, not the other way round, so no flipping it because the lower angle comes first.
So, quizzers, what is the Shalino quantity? 0.67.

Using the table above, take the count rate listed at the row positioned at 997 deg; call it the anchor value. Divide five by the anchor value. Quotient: 0.86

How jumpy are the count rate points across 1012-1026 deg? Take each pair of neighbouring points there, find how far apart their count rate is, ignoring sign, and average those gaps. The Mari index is 0.14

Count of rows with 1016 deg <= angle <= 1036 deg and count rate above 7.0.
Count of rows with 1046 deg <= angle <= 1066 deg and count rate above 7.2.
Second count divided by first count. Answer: 1.0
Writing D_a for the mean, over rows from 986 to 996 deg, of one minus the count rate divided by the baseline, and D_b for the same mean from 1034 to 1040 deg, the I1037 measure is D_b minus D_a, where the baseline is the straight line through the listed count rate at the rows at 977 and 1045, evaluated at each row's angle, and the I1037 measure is -0.19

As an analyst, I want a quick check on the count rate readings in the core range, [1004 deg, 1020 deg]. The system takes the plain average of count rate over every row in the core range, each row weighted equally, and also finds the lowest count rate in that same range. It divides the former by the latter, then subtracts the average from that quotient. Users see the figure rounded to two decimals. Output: -6.22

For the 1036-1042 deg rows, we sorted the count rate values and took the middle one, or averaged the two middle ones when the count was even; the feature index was 7.40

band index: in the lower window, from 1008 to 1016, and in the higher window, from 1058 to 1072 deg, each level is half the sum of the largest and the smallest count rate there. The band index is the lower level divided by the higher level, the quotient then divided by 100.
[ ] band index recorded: 0.0101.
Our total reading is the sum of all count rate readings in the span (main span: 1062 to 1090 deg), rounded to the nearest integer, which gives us 100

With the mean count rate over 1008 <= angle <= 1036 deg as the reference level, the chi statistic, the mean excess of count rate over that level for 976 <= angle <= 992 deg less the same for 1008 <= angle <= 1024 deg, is -2.07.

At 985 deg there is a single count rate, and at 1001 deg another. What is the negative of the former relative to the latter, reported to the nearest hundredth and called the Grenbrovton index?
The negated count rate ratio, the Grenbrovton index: -0.77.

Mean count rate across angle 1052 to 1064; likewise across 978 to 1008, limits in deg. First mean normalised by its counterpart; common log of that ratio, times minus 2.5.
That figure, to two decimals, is -0.27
